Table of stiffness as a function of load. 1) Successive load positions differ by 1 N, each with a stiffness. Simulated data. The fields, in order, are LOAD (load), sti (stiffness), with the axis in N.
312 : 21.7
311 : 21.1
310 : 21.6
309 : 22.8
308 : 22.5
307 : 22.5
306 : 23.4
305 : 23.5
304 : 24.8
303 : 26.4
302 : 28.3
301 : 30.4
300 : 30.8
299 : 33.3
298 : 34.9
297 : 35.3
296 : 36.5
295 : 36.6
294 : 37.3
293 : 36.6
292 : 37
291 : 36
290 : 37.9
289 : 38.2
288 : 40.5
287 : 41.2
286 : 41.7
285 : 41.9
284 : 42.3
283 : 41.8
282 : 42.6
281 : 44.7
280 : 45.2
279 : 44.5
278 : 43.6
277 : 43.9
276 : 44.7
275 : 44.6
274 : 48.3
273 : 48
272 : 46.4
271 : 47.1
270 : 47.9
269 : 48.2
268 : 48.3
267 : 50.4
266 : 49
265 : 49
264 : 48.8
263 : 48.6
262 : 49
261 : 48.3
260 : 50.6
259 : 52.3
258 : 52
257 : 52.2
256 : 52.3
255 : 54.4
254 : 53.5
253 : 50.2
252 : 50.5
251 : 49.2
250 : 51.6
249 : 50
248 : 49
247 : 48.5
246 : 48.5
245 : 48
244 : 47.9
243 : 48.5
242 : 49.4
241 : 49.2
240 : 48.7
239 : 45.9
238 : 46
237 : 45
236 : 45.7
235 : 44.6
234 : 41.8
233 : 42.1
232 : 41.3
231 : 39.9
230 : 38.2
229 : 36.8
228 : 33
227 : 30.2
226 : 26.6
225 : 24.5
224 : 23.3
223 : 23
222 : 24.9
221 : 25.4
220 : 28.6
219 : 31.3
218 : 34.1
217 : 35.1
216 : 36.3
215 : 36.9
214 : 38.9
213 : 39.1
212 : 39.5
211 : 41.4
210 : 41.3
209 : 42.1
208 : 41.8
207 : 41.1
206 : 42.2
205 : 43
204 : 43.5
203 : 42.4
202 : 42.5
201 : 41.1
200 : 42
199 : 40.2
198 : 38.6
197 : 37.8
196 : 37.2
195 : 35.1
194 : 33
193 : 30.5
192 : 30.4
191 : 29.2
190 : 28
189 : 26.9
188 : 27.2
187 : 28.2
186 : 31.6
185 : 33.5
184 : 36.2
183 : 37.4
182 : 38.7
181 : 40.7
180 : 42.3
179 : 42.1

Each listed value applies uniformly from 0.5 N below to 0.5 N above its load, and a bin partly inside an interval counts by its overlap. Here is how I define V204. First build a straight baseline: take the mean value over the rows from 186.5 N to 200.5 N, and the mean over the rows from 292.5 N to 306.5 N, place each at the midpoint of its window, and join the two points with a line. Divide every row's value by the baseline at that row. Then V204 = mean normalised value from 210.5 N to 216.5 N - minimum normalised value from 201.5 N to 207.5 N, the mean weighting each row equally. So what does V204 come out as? -0.1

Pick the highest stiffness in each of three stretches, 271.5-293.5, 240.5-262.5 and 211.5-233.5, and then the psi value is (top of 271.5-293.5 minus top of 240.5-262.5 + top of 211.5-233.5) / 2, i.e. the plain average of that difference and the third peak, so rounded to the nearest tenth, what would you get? 18.0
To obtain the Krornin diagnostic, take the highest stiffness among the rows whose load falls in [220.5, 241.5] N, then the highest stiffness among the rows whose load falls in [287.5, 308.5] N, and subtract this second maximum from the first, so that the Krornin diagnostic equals 8.7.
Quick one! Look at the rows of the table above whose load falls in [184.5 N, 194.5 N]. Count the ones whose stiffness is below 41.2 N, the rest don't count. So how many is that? 10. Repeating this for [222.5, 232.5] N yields 9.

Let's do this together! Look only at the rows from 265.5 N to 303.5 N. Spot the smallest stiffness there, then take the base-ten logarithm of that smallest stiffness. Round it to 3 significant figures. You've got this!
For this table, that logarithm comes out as 1.42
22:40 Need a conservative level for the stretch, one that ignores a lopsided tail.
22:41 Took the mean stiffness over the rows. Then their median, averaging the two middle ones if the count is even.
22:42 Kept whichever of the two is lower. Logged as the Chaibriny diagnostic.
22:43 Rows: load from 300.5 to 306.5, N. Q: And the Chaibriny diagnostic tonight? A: 26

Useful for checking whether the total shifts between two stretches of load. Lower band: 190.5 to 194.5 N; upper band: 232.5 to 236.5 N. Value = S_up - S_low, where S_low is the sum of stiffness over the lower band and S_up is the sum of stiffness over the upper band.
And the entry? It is 51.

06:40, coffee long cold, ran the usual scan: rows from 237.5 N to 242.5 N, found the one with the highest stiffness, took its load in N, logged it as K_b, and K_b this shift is 242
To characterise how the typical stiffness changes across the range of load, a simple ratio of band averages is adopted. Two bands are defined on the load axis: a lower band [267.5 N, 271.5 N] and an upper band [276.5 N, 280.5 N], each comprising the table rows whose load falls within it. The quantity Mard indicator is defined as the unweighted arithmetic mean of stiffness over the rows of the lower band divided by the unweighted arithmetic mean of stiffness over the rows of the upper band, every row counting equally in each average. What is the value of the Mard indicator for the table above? 1.08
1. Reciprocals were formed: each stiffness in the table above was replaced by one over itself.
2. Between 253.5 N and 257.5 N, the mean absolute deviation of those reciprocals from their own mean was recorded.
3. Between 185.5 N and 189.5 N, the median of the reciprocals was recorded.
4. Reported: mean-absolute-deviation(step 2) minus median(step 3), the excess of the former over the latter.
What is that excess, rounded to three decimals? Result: -0.036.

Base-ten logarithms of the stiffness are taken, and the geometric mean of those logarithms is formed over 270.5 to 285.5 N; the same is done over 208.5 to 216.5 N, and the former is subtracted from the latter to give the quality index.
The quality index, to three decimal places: -0.054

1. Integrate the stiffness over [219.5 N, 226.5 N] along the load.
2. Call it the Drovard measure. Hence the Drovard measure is 176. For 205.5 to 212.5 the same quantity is 289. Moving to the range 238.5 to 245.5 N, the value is 338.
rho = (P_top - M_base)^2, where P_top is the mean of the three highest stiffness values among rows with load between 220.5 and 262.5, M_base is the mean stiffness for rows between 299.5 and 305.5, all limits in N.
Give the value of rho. 678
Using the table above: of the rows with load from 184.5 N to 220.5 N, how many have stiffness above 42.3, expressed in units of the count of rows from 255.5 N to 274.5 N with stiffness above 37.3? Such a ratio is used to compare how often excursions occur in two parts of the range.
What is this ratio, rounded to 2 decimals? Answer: 0.21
